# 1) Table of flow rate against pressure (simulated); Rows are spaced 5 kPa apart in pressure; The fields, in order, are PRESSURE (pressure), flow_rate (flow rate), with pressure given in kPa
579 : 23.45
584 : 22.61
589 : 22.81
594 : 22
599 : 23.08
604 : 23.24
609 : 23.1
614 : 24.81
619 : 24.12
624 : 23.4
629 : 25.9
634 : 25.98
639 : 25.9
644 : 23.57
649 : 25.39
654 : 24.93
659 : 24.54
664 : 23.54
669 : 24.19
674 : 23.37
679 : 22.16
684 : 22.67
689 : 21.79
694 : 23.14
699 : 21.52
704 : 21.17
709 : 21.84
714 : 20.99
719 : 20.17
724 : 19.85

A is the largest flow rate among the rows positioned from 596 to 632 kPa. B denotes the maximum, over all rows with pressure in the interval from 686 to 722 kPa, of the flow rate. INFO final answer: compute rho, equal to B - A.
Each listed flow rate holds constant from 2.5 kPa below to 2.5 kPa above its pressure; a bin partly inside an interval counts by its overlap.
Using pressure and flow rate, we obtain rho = -2.8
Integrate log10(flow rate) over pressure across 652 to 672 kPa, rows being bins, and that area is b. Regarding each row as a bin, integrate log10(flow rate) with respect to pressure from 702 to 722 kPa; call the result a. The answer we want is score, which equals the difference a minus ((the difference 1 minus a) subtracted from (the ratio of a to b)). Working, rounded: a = 26.4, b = 27.7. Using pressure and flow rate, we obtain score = 0.05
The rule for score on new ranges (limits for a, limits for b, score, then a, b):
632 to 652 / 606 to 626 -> -0.02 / 28.0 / 27.5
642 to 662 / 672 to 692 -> -0.03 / 27.8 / 27.0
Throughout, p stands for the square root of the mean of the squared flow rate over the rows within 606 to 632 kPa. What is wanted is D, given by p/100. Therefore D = 0.243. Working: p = 24.3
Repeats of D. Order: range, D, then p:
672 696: 0.226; 22.6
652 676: 0.241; 24.1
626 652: 0.254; 25.4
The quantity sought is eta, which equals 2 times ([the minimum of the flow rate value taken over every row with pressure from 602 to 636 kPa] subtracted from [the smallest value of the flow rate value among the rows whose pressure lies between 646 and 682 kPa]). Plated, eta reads -1.9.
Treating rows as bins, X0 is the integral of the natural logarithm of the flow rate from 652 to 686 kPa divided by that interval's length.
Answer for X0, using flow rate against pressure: 3.16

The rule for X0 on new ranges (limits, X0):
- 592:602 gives 3.12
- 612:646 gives 3.21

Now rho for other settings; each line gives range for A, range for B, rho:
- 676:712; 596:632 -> 2.8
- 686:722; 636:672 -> 2.8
